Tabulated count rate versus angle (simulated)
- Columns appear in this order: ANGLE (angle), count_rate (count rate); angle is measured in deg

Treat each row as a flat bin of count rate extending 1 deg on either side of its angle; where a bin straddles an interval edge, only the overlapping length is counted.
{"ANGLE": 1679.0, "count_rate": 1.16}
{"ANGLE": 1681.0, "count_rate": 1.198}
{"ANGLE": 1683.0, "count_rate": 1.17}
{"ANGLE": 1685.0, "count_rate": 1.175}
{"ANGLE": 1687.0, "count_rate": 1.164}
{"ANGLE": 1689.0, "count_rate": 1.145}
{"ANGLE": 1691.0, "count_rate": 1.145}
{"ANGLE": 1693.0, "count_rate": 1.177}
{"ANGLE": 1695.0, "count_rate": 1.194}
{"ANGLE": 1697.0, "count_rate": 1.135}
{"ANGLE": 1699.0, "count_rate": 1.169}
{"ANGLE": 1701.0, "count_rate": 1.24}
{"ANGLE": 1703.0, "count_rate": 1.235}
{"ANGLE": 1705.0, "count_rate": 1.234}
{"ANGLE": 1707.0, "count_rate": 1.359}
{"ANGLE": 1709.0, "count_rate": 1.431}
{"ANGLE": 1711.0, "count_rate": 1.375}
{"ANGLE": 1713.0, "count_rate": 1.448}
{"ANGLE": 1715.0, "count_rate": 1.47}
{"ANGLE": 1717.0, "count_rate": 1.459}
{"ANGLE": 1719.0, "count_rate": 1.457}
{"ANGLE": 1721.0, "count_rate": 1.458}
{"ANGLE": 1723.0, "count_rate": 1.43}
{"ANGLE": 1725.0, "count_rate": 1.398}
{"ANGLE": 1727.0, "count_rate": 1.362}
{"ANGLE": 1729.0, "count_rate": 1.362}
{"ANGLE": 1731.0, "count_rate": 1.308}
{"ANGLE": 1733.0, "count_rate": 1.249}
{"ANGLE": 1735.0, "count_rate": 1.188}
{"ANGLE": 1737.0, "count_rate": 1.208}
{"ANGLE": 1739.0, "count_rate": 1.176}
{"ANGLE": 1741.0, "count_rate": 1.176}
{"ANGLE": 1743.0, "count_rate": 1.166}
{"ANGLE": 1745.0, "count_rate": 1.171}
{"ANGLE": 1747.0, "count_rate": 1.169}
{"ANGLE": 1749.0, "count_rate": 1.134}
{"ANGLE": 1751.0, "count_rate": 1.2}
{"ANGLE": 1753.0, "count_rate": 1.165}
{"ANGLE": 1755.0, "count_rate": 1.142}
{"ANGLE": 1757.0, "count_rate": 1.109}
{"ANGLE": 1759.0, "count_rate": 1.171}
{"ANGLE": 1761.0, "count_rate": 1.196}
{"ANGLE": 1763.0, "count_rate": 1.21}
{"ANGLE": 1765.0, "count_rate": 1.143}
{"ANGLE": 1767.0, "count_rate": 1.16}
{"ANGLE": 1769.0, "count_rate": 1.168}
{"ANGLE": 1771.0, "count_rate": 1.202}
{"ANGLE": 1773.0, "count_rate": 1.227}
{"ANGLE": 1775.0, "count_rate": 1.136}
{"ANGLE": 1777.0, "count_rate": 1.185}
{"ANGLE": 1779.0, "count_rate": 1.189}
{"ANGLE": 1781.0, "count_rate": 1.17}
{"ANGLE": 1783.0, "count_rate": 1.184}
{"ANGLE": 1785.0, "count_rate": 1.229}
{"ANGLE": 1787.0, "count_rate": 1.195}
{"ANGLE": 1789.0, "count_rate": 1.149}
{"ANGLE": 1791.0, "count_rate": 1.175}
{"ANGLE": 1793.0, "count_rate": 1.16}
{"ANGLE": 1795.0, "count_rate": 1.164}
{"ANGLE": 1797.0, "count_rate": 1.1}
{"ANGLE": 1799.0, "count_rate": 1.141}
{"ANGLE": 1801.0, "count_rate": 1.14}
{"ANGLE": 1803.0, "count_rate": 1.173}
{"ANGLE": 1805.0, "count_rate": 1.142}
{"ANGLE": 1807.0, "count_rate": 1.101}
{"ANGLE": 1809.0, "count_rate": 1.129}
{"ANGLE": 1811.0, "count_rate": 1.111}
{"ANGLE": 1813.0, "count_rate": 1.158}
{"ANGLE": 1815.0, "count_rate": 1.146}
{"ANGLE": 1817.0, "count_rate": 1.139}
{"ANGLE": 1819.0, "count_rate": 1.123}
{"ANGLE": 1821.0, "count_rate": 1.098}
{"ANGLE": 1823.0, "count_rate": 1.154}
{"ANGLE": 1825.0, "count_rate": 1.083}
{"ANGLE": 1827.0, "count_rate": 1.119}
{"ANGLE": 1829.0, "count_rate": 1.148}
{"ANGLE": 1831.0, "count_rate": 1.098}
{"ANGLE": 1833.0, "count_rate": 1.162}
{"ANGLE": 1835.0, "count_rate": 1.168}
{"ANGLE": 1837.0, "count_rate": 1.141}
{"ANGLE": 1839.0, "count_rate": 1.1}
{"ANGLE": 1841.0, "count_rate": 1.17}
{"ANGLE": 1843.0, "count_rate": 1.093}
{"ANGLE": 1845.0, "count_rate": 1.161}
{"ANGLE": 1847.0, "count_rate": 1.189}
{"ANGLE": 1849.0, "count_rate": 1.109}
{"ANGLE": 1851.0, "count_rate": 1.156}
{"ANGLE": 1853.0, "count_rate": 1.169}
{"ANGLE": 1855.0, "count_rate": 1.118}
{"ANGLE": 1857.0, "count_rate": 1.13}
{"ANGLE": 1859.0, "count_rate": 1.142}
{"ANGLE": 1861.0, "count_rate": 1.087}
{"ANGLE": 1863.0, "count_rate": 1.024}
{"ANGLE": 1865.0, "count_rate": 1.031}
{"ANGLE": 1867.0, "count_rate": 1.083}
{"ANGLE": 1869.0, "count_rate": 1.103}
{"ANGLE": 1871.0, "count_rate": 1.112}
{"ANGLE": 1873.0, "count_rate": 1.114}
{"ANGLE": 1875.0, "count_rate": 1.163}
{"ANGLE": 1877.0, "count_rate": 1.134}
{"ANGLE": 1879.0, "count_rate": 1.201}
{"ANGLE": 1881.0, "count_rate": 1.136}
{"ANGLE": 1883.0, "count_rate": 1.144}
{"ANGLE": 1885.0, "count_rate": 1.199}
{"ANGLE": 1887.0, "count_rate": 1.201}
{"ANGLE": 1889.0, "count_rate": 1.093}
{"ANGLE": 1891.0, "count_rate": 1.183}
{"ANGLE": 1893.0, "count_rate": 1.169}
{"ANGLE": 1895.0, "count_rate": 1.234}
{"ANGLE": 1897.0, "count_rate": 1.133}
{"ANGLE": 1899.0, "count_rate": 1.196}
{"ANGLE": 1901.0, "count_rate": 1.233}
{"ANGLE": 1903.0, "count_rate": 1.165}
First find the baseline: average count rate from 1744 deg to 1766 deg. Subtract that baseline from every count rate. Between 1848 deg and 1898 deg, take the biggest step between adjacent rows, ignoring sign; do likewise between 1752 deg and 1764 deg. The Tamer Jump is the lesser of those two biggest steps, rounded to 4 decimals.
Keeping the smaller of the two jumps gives 0.0620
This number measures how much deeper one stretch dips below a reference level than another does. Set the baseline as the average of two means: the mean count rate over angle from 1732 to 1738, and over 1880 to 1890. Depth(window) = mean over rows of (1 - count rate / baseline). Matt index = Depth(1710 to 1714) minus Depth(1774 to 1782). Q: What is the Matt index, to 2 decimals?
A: -0.20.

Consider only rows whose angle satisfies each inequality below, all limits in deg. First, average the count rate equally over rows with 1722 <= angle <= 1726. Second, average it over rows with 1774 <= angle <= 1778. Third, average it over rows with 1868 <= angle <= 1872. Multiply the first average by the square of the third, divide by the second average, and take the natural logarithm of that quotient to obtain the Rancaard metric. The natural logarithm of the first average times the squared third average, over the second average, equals 0.40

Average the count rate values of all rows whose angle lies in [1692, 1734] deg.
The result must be 1.33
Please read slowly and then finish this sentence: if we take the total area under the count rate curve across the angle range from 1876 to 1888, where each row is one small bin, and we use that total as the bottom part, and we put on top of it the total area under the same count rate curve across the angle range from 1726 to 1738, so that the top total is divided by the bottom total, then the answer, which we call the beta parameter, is 1.1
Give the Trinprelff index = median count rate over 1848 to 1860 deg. 1.14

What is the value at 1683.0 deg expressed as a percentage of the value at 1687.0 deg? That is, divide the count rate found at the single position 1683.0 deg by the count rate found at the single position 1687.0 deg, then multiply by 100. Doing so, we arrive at 101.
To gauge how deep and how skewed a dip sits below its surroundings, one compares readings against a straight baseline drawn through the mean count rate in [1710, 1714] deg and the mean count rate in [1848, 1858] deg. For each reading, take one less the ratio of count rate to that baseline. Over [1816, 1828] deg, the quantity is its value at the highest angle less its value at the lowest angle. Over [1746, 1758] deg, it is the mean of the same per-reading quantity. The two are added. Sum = 0.137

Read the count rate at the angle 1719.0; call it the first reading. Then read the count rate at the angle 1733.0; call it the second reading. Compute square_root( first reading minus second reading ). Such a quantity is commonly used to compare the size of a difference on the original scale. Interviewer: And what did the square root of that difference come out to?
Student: 0.46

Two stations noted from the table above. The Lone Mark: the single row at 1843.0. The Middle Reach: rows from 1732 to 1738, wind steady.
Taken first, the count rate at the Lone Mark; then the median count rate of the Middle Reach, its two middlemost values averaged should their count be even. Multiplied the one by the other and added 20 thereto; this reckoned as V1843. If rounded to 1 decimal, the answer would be 21.3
